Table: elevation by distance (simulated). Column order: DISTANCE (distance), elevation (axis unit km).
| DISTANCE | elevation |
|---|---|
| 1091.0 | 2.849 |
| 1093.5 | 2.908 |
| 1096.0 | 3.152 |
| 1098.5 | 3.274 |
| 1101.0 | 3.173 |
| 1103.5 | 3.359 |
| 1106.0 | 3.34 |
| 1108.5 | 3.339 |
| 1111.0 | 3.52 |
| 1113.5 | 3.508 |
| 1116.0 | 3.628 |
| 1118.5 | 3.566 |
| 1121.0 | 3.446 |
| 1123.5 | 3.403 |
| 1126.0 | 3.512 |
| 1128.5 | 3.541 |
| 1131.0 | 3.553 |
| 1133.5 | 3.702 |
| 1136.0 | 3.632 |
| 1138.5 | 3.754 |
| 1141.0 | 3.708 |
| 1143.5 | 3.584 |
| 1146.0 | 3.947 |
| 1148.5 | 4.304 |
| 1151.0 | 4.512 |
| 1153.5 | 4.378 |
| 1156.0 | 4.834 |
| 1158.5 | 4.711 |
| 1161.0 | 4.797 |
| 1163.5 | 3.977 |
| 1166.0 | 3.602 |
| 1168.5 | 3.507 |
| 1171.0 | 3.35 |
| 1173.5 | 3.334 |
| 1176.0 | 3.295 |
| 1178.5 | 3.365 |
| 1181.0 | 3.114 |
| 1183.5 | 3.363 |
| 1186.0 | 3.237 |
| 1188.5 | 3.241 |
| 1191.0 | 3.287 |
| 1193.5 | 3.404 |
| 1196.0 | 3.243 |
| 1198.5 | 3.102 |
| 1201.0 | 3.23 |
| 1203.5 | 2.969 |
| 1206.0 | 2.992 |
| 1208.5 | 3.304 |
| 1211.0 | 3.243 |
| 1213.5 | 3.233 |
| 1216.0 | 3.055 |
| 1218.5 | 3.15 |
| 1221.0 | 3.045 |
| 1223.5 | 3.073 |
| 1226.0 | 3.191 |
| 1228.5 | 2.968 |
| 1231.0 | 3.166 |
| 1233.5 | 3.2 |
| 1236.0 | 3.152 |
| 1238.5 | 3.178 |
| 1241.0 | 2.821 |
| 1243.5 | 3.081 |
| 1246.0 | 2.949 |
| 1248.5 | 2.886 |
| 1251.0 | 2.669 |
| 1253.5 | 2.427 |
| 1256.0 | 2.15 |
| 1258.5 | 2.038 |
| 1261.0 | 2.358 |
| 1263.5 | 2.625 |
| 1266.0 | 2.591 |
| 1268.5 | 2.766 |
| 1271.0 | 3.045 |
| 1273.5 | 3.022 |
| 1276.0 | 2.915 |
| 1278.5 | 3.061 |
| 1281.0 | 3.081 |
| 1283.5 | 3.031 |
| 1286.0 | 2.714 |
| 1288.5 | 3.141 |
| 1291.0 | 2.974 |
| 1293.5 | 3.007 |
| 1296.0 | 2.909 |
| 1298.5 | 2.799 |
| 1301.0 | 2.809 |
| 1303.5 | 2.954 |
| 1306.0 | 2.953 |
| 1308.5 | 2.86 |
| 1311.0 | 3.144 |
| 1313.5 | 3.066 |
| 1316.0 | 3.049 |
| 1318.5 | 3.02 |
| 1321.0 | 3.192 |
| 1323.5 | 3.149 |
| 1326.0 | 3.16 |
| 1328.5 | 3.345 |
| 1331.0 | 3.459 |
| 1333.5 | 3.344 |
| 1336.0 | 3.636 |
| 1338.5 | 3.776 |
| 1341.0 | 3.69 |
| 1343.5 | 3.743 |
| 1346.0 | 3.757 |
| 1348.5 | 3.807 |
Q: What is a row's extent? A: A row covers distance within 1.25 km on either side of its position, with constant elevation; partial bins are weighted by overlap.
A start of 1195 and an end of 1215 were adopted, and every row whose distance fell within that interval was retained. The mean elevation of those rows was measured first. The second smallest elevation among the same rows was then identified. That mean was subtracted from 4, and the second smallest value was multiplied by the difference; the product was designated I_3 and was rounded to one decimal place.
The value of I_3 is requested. 2.5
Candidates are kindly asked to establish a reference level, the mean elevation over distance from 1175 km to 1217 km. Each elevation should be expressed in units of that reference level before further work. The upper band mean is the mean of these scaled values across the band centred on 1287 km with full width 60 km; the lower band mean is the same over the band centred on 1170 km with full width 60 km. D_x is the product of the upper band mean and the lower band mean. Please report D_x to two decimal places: 1.03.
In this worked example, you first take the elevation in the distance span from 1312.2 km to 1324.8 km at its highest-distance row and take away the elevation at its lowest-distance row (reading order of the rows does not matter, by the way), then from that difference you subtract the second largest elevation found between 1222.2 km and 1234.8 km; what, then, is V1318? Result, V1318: -3.1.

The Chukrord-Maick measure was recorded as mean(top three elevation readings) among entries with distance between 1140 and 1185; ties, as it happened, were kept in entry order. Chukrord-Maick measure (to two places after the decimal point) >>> 4.78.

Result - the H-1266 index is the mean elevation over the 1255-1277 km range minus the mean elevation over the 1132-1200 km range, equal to -1.1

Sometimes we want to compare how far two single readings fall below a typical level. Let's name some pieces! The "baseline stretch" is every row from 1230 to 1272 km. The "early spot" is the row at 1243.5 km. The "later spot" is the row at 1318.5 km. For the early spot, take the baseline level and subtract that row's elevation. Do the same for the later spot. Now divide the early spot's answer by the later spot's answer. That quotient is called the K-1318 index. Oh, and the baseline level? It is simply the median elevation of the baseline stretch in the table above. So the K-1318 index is 1.3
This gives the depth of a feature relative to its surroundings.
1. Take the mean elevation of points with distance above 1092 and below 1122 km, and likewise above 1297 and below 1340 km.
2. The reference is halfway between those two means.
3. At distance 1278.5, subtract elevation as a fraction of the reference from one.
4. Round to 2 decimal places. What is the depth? 0.06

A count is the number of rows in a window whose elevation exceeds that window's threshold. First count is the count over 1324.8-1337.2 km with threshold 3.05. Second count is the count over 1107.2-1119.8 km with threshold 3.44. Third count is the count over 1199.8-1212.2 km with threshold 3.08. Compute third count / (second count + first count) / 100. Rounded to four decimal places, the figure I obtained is 0.0033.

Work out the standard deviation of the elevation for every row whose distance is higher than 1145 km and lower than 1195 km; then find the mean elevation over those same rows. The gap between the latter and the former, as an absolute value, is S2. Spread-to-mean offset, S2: 3.2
